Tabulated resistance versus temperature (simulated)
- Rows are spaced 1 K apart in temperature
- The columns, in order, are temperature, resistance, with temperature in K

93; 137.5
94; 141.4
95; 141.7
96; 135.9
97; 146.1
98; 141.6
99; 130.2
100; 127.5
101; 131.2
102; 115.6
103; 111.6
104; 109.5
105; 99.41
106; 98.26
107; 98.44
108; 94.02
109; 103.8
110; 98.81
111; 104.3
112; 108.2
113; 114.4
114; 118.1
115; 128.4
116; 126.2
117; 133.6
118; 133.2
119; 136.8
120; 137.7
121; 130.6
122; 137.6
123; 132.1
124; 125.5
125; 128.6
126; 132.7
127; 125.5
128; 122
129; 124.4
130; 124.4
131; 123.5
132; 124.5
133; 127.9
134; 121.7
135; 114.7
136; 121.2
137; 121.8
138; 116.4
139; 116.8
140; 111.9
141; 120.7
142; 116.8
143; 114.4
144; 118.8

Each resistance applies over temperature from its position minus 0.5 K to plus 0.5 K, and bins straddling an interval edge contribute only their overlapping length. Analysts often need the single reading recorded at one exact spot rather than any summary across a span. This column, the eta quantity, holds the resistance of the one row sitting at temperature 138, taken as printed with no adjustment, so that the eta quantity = 116.4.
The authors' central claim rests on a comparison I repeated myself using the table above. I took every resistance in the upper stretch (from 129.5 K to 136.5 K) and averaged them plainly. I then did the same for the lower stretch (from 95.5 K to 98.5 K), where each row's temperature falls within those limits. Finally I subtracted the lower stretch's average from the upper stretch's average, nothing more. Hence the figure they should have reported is -19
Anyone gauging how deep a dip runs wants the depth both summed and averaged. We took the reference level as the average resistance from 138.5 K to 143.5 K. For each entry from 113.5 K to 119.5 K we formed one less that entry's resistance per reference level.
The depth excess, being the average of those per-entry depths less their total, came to 0.57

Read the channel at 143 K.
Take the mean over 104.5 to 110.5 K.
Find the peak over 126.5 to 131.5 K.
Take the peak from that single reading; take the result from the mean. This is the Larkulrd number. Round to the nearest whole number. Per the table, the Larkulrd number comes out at 110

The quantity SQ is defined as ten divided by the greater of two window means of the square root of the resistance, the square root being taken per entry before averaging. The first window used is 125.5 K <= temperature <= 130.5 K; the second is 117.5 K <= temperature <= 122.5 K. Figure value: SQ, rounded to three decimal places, 0.860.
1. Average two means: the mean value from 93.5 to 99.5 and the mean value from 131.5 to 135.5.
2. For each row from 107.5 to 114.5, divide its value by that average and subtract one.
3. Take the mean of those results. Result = -0.19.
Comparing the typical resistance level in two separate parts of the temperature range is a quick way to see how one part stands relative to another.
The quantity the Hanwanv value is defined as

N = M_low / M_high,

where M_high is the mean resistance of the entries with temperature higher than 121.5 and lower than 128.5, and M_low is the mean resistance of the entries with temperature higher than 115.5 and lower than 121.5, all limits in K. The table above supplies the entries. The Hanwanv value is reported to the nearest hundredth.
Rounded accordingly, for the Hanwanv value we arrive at 1.03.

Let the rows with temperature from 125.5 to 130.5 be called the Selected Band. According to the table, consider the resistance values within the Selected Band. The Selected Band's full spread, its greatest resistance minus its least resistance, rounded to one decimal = 10.7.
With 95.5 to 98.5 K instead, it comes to 10.2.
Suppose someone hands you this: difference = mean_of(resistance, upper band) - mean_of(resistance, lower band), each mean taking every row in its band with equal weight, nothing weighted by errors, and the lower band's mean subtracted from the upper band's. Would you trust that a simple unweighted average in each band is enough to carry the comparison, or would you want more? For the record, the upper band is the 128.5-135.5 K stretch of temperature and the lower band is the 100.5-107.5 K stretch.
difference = 14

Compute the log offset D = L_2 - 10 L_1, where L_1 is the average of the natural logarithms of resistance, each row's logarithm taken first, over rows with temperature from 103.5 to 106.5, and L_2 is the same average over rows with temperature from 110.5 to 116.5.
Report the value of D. -41.5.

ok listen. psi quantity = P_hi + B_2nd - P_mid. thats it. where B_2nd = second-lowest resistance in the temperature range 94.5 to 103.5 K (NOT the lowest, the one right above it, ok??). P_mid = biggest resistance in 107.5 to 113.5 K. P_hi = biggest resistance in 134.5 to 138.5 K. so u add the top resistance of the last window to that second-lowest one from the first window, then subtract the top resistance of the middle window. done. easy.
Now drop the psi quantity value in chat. 123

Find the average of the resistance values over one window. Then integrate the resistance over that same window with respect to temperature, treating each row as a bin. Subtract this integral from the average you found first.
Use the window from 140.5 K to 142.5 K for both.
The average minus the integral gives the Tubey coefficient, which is -119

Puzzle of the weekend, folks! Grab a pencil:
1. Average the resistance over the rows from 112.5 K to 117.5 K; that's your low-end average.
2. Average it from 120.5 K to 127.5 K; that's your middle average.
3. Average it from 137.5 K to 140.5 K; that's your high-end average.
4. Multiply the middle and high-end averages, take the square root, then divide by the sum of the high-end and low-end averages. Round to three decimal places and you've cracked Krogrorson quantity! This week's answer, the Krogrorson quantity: 0.512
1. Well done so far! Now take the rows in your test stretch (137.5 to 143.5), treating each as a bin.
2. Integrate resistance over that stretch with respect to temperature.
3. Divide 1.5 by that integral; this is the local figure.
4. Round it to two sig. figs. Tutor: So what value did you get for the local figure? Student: 0.0022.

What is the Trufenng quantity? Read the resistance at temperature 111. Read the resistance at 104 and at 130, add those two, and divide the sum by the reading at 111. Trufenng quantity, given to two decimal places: 2.24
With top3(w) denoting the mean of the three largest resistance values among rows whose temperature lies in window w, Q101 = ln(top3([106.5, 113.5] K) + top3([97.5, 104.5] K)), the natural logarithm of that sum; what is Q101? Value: 5.49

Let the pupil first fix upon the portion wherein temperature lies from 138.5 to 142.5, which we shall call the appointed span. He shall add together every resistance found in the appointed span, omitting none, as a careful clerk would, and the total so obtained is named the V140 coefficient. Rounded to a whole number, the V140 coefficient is 466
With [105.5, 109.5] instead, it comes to 395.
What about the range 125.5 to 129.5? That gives 505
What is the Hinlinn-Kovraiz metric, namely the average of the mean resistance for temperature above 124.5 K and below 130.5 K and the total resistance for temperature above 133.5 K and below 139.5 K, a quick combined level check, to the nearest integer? 419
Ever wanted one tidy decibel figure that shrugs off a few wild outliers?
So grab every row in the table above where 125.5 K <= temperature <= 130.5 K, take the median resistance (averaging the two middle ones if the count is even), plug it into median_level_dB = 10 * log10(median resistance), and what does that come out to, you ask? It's 20.9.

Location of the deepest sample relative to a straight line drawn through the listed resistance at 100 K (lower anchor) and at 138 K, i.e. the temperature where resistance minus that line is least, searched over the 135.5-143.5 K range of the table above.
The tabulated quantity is 140 K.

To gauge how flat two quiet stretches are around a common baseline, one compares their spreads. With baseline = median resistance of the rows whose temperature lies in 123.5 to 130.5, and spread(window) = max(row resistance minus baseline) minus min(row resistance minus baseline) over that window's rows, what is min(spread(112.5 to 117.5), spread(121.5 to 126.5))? 12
